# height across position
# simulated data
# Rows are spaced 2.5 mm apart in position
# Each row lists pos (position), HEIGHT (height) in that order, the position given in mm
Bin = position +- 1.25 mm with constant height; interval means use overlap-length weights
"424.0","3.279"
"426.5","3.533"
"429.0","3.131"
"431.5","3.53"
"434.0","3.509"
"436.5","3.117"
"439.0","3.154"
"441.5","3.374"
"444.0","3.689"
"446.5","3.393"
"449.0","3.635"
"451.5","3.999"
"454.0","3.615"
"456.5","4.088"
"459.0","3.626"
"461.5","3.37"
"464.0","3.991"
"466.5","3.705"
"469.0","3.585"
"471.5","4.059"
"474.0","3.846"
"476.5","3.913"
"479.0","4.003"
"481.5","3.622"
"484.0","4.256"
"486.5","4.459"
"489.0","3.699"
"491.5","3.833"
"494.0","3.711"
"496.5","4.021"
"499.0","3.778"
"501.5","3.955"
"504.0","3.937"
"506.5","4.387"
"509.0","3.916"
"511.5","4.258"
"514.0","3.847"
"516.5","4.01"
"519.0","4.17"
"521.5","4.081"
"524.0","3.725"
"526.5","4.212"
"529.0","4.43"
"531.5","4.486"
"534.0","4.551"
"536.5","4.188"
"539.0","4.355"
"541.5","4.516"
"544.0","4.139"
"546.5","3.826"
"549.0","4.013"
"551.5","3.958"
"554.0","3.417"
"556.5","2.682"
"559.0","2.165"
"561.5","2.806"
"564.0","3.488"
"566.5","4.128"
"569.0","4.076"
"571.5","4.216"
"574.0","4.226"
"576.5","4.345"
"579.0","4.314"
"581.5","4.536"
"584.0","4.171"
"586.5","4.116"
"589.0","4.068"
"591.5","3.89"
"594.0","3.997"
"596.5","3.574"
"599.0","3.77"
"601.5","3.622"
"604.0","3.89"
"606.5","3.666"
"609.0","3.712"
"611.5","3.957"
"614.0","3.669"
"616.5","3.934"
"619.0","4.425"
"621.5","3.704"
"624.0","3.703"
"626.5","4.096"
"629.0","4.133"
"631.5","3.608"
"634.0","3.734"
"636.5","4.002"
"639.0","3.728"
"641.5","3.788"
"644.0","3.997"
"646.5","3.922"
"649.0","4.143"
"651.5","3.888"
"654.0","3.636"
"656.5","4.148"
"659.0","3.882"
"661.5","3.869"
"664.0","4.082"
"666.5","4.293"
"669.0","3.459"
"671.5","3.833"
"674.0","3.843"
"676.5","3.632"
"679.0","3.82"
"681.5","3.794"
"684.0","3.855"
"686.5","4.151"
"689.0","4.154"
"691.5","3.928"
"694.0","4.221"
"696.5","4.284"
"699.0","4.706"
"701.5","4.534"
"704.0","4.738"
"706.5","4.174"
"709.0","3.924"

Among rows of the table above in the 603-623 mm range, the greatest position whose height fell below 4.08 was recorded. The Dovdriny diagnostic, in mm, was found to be 621.5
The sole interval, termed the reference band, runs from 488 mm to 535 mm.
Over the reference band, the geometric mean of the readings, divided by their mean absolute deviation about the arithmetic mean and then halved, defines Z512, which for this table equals 8.9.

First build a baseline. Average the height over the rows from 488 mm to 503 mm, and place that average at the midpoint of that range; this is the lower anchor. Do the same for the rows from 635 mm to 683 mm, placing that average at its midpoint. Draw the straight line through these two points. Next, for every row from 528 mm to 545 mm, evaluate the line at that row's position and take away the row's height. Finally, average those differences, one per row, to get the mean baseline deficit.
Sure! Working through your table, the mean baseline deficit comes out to -0.5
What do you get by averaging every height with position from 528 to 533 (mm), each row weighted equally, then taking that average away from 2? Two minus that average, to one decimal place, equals -2.5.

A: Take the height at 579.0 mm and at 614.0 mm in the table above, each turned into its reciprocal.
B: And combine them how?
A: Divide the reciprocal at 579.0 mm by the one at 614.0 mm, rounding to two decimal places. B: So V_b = 0.85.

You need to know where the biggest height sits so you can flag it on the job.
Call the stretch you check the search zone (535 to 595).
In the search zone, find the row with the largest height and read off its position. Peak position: 581.5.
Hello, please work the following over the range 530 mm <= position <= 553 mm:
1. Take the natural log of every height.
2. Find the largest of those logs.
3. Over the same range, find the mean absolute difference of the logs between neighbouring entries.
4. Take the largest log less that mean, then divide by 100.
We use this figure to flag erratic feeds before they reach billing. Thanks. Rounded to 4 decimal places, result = 0.0147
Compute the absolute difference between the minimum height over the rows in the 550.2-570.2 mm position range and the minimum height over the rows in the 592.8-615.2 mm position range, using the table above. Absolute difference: 1.41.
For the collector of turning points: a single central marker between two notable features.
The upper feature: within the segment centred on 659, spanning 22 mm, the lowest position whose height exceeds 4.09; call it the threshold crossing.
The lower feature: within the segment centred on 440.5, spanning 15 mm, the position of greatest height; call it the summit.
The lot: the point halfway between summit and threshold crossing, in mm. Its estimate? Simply 546.5 mm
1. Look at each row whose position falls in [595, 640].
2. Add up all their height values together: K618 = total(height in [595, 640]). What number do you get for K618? 68.9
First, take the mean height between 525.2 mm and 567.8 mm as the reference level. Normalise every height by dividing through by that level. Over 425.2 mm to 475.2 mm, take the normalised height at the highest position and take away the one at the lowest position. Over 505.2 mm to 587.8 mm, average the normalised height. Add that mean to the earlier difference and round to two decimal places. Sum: 1.12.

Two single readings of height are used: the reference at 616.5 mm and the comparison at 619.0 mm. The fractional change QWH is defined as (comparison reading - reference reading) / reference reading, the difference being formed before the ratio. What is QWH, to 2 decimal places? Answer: 0.12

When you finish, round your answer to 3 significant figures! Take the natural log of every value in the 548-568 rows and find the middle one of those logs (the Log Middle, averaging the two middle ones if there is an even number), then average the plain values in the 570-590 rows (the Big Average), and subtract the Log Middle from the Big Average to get 3.01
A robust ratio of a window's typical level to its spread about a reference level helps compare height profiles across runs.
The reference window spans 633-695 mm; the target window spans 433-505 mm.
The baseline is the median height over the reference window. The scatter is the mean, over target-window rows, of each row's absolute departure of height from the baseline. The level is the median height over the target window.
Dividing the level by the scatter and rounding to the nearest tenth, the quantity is 14.2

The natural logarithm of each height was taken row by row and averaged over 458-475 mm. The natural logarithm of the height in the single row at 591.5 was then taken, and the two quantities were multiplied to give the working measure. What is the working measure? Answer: 1.79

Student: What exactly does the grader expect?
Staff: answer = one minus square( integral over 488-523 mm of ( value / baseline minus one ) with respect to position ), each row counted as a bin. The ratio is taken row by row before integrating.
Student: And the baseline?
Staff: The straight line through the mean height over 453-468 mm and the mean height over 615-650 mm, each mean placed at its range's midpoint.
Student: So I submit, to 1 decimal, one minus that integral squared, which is -2.1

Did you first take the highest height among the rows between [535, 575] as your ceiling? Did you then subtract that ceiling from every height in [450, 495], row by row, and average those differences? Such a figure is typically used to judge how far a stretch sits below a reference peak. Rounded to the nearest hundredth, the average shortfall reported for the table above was -0.66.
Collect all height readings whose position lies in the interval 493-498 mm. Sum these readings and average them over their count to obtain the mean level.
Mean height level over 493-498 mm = 3.87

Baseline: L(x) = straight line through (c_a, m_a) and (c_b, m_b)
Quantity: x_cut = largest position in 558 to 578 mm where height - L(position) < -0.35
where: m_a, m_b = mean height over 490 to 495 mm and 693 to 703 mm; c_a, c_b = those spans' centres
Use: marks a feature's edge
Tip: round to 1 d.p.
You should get 564.0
